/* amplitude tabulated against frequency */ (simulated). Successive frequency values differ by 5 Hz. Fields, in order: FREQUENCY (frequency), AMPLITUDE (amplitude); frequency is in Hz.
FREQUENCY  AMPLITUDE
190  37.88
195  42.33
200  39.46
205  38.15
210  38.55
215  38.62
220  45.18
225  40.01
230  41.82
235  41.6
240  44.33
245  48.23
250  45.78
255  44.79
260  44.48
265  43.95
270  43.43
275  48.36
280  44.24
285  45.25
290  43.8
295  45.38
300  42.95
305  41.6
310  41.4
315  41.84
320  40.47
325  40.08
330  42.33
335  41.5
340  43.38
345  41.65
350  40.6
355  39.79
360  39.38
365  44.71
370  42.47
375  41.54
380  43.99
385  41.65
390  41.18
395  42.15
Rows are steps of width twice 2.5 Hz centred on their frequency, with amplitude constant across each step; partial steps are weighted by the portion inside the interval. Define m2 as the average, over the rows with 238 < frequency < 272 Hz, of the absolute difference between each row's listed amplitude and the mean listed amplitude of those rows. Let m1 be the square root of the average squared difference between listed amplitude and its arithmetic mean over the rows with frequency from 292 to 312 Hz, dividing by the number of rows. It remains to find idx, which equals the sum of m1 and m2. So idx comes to 2.73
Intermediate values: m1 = 1.6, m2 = 1.1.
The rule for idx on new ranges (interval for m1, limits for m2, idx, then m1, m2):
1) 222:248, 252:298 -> 3.86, 2.9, 1.0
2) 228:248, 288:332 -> 3.92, 2.7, 1.3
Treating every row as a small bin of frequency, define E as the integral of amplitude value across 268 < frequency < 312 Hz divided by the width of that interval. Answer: 44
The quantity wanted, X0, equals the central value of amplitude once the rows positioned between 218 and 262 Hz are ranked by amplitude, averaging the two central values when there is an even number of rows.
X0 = 44.5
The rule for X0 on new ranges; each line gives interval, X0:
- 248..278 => 44.6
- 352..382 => 42.0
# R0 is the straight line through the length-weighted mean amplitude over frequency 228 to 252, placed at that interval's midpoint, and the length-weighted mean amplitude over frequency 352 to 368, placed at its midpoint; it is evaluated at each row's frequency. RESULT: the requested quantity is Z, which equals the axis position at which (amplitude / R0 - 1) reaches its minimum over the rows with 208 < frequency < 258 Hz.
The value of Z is 210 Hz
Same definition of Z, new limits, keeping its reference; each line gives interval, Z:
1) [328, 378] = 360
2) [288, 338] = 325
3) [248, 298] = 270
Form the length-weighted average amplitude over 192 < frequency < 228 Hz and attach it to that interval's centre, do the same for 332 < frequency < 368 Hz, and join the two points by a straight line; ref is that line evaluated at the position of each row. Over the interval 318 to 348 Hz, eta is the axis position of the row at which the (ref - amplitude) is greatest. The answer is 325 Hz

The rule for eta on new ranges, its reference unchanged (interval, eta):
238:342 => 325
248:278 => 270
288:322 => 320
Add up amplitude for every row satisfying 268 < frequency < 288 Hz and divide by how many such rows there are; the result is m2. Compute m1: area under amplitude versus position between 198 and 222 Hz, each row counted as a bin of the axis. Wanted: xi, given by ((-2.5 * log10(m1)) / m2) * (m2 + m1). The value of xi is -165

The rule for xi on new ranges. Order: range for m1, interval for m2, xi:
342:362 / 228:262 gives -140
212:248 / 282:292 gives -284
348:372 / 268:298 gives -173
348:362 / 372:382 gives -97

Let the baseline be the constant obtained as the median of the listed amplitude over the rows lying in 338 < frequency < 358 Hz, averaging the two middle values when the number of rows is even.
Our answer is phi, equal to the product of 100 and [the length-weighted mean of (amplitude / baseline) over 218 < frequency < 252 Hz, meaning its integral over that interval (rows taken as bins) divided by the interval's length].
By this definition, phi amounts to 107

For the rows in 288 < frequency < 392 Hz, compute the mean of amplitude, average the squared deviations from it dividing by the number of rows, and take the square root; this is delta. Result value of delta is 1.55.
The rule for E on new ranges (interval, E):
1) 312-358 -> 41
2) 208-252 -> 43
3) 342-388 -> 42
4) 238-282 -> 45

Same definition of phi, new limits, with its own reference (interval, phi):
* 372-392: 102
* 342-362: 98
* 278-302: 108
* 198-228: 97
